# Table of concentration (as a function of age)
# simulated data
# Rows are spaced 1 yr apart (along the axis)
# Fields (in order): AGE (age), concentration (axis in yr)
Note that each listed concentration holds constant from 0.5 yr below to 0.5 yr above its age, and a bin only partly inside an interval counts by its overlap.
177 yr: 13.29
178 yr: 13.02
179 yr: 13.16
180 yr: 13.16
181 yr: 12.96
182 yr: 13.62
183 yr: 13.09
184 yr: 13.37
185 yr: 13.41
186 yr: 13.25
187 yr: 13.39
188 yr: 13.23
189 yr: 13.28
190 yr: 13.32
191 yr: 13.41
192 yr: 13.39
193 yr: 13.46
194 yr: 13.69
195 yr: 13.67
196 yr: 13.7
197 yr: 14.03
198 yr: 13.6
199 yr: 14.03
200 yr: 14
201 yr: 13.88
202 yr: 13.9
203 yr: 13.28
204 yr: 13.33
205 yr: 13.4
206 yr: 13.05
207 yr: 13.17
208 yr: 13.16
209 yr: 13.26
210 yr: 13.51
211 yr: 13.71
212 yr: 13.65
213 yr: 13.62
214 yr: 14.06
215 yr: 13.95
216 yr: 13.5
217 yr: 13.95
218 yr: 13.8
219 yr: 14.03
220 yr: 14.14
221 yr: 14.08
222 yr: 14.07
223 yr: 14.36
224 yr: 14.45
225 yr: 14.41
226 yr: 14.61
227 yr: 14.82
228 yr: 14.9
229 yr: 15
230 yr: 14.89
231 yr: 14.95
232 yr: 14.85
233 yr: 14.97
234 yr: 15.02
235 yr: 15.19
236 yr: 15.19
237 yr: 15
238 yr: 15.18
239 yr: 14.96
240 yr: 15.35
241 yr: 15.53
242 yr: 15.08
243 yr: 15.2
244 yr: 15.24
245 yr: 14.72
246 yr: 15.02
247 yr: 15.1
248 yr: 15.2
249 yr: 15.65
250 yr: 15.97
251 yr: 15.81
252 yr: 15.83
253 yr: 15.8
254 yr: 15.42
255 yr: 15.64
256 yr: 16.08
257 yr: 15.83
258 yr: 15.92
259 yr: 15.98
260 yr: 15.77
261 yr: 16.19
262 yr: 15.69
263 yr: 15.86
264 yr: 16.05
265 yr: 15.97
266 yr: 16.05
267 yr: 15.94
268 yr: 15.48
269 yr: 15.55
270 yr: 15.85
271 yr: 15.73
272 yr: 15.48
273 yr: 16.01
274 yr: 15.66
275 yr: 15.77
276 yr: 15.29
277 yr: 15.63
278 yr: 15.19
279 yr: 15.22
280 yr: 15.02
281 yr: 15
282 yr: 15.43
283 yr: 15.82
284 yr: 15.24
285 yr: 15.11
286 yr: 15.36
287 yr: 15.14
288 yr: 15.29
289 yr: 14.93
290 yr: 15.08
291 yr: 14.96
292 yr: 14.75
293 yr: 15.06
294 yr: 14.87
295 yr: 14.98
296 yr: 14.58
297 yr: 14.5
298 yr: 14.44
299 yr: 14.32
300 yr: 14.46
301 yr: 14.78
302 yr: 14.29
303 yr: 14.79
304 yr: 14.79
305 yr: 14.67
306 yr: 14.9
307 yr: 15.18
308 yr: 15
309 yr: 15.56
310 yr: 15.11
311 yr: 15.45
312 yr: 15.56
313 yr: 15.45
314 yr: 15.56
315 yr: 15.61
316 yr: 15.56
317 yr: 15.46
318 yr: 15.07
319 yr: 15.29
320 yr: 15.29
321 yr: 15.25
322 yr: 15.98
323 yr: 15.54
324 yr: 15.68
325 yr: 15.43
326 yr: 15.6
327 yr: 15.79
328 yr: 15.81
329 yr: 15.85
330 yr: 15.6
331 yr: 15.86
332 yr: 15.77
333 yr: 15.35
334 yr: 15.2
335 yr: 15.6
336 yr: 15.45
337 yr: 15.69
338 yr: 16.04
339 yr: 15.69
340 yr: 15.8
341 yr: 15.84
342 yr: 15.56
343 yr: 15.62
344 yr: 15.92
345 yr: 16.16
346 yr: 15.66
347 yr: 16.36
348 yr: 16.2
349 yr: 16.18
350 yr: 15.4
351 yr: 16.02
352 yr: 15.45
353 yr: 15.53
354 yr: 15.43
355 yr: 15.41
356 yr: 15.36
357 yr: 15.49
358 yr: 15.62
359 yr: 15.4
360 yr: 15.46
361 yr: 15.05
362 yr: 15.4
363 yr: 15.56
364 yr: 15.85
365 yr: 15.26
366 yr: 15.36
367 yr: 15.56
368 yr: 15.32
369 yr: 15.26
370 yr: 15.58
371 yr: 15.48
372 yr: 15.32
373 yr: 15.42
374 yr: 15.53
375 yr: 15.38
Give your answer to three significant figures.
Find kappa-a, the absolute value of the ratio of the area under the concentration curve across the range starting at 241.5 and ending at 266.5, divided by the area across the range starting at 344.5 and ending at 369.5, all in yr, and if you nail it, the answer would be 1.00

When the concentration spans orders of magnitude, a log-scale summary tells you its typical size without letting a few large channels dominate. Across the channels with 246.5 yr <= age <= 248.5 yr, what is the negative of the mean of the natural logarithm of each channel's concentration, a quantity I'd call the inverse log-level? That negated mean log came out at -2.718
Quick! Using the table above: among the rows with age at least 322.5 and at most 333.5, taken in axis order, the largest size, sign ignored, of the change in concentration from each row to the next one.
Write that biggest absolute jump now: 0.42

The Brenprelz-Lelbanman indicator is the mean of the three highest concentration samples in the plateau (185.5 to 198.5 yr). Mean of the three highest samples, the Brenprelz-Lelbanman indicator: 13.8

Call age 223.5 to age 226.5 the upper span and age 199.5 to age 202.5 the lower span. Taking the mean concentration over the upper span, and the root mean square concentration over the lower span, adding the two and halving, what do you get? 14.2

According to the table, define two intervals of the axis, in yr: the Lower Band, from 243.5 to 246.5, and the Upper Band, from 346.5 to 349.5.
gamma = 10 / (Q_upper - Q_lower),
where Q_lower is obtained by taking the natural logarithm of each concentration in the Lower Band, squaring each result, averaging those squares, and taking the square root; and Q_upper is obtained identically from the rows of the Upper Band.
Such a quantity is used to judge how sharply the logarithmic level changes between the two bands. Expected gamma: 124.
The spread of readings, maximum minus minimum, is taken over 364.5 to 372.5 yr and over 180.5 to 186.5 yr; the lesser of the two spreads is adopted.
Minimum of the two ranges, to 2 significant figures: 0.32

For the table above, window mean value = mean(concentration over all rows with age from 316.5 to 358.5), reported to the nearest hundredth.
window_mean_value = 15.65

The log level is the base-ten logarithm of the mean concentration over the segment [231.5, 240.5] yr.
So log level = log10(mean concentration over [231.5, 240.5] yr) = 1.18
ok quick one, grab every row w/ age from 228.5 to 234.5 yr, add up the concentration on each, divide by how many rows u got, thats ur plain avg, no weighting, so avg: 14.9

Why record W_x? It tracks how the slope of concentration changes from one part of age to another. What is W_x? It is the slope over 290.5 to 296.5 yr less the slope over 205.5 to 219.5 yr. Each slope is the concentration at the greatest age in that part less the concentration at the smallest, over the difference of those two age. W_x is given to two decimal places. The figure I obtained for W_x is -0.15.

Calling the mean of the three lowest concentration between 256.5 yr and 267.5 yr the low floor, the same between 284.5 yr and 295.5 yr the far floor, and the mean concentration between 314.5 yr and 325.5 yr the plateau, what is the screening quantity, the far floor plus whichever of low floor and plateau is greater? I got 30.6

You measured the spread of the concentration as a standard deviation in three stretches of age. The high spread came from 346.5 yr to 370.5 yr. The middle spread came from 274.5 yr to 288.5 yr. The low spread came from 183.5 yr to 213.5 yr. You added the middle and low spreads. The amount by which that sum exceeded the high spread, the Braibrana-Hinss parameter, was 0.20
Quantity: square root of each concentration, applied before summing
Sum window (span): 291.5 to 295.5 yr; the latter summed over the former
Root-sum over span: 15.4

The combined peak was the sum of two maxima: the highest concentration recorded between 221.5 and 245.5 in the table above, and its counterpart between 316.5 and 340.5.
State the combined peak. 31.6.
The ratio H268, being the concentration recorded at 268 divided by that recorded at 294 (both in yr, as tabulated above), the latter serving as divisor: 1.04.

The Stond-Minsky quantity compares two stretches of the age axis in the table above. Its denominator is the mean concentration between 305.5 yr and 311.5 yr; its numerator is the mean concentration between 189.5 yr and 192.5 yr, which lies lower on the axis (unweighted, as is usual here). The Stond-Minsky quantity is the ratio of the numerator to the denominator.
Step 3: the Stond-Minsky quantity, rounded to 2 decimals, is 0.88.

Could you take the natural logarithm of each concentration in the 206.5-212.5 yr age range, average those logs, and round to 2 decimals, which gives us 2.60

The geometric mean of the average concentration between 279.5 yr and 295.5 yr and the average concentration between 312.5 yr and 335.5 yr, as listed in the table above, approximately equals 15.34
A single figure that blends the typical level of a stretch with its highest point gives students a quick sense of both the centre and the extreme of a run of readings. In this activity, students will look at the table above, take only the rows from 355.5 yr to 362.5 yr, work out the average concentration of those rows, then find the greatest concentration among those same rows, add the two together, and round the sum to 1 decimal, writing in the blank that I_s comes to 31.0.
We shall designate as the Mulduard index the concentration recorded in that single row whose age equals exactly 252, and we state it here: 15.83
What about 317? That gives 15.46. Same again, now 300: 14.46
